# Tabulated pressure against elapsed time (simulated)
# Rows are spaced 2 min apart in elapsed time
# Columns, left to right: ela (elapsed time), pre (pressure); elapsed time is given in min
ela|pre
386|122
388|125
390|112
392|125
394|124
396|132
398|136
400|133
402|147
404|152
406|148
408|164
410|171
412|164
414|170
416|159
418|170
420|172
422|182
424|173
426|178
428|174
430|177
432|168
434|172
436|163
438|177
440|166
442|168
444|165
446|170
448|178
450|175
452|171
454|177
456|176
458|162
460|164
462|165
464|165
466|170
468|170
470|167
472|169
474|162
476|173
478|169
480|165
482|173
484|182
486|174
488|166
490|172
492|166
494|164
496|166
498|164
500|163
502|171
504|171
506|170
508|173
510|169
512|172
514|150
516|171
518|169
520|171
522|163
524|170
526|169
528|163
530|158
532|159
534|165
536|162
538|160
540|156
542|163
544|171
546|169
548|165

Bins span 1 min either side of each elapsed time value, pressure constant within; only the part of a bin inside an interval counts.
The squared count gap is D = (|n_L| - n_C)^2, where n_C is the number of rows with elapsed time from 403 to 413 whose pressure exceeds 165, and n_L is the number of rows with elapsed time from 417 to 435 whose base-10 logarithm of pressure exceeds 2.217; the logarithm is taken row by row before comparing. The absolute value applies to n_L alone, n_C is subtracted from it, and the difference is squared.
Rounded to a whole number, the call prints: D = 64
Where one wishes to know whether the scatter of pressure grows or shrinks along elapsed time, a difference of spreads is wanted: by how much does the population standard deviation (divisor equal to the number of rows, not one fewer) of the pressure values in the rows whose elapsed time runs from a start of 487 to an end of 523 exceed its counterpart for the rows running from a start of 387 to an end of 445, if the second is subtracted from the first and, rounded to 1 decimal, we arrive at -14.1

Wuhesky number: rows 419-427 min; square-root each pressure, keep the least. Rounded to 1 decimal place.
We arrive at 13.1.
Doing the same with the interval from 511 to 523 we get 12.2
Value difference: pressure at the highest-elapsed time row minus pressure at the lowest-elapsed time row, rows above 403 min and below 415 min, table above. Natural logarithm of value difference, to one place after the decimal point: 2.9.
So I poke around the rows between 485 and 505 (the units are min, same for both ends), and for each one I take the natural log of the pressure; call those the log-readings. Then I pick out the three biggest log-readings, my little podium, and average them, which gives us 5.149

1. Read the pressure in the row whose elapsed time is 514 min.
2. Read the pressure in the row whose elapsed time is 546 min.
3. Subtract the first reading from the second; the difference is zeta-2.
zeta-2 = 19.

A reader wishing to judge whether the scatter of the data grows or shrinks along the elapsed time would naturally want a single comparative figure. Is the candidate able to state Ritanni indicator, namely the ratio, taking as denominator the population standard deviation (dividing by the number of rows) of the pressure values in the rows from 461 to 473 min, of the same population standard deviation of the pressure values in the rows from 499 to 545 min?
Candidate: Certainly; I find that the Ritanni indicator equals 2.8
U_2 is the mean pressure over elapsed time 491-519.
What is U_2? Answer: 167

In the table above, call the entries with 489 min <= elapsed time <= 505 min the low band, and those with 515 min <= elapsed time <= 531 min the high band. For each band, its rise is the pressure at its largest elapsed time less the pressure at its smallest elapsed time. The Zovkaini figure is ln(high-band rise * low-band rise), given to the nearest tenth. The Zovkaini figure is 2.6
